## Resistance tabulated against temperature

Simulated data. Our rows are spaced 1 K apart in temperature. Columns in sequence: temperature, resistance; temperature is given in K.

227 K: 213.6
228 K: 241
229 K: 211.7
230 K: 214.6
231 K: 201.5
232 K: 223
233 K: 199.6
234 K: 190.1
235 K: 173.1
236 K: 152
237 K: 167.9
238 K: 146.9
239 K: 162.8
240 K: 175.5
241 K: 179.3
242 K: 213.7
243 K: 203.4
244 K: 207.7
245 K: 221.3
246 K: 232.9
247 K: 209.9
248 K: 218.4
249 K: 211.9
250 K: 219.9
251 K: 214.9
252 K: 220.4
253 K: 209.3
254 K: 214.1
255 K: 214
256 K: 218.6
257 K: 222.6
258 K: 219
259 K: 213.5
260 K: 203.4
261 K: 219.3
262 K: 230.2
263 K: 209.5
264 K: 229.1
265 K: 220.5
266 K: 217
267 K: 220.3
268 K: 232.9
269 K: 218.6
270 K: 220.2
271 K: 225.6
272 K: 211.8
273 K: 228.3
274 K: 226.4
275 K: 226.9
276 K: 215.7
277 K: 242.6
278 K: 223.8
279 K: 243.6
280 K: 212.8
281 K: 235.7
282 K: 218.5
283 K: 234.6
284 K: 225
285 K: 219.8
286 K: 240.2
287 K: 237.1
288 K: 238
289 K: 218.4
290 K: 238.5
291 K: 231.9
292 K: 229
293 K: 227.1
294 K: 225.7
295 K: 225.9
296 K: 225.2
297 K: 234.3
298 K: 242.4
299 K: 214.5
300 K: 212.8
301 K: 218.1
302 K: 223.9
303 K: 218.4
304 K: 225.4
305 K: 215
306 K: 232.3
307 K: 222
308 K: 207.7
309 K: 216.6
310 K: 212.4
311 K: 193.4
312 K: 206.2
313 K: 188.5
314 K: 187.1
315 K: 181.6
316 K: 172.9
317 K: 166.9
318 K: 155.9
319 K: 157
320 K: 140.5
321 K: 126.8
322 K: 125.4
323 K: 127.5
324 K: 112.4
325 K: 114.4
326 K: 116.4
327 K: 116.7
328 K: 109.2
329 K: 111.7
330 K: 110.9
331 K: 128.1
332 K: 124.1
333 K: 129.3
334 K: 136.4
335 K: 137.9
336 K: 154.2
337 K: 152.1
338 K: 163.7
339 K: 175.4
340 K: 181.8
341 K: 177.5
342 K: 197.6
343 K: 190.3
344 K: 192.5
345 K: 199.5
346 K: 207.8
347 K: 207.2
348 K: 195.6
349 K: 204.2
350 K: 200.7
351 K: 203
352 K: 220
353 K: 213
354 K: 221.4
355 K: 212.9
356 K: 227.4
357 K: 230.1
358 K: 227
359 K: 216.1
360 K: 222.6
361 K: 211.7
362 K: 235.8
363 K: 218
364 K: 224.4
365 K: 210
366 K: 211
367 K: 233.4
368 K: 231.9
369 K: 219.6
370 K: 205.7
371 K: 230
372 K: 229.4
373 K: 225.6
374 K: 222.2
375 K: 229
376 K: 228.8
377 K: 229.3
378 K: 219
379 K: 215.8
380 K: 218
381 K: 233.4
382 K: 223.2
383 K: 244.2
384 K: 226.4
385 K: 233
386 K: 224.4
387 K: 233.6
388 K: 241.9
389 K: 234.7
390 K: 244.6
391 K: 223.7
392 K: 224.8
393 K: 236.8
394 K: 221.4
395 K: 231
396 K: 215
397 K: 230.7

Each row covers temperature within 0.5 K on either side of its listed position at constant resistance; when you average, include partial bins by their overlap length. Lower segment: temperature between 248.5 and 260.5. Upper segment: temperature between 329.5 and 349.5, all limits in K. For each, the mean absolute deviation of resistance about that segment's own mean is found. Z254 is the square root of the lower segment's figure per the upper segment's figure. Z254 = 0.39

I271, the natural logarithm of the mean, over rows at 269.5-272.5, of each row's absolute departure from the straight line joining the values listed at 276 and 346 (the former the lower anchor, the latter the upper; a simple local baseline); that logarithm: 1.76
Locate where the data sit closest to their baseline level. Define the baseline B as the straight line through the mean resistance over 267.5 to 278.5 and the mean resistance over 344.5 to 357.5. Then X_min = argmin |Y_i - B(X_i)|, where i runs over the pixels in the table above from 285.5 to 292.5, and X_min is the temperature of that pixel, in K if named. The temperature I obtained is 289 K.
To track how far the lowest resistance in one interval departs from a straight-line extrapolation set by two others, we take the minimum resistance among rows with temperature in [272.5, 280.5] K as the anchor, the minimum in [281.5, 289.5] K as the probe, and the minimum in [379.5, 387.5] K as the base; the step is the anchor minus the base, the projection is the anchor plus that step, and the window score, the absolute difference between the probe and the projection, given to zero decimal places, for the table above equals 11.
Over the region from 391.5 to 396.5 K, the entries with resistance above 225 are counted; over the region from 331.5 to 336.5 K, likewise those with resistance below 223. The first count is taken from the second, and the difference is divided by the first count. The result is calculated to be 1.5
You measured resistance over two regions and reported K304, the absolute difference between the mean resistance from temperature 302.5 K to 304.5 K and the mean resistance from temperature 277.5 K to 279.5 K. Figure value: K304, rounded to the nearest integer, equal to 12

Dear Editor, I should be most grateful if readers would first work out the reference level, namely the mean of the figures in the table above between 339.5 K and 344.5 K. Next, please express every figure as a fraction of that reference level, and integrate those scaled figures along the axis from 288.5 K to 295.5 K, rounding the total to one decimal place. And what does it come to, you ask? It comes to 8.5 K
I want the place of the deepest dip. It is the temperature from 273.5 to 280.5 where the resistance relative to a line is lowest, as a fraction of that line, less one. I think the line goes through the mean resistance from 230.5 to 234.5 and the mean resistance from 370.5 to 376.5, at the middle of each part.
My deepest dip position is 280 K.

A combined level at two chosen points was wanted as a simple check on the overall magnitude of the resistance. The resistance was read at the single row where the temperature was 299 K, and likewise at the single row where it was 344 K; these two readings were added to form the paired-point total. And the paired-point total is 407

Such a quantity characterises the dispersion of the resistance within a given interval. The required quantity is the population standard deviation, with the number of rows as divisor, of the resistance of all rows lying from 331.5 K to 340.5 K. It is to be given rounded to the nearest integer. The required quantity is 19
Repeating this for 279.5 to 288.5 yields 10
